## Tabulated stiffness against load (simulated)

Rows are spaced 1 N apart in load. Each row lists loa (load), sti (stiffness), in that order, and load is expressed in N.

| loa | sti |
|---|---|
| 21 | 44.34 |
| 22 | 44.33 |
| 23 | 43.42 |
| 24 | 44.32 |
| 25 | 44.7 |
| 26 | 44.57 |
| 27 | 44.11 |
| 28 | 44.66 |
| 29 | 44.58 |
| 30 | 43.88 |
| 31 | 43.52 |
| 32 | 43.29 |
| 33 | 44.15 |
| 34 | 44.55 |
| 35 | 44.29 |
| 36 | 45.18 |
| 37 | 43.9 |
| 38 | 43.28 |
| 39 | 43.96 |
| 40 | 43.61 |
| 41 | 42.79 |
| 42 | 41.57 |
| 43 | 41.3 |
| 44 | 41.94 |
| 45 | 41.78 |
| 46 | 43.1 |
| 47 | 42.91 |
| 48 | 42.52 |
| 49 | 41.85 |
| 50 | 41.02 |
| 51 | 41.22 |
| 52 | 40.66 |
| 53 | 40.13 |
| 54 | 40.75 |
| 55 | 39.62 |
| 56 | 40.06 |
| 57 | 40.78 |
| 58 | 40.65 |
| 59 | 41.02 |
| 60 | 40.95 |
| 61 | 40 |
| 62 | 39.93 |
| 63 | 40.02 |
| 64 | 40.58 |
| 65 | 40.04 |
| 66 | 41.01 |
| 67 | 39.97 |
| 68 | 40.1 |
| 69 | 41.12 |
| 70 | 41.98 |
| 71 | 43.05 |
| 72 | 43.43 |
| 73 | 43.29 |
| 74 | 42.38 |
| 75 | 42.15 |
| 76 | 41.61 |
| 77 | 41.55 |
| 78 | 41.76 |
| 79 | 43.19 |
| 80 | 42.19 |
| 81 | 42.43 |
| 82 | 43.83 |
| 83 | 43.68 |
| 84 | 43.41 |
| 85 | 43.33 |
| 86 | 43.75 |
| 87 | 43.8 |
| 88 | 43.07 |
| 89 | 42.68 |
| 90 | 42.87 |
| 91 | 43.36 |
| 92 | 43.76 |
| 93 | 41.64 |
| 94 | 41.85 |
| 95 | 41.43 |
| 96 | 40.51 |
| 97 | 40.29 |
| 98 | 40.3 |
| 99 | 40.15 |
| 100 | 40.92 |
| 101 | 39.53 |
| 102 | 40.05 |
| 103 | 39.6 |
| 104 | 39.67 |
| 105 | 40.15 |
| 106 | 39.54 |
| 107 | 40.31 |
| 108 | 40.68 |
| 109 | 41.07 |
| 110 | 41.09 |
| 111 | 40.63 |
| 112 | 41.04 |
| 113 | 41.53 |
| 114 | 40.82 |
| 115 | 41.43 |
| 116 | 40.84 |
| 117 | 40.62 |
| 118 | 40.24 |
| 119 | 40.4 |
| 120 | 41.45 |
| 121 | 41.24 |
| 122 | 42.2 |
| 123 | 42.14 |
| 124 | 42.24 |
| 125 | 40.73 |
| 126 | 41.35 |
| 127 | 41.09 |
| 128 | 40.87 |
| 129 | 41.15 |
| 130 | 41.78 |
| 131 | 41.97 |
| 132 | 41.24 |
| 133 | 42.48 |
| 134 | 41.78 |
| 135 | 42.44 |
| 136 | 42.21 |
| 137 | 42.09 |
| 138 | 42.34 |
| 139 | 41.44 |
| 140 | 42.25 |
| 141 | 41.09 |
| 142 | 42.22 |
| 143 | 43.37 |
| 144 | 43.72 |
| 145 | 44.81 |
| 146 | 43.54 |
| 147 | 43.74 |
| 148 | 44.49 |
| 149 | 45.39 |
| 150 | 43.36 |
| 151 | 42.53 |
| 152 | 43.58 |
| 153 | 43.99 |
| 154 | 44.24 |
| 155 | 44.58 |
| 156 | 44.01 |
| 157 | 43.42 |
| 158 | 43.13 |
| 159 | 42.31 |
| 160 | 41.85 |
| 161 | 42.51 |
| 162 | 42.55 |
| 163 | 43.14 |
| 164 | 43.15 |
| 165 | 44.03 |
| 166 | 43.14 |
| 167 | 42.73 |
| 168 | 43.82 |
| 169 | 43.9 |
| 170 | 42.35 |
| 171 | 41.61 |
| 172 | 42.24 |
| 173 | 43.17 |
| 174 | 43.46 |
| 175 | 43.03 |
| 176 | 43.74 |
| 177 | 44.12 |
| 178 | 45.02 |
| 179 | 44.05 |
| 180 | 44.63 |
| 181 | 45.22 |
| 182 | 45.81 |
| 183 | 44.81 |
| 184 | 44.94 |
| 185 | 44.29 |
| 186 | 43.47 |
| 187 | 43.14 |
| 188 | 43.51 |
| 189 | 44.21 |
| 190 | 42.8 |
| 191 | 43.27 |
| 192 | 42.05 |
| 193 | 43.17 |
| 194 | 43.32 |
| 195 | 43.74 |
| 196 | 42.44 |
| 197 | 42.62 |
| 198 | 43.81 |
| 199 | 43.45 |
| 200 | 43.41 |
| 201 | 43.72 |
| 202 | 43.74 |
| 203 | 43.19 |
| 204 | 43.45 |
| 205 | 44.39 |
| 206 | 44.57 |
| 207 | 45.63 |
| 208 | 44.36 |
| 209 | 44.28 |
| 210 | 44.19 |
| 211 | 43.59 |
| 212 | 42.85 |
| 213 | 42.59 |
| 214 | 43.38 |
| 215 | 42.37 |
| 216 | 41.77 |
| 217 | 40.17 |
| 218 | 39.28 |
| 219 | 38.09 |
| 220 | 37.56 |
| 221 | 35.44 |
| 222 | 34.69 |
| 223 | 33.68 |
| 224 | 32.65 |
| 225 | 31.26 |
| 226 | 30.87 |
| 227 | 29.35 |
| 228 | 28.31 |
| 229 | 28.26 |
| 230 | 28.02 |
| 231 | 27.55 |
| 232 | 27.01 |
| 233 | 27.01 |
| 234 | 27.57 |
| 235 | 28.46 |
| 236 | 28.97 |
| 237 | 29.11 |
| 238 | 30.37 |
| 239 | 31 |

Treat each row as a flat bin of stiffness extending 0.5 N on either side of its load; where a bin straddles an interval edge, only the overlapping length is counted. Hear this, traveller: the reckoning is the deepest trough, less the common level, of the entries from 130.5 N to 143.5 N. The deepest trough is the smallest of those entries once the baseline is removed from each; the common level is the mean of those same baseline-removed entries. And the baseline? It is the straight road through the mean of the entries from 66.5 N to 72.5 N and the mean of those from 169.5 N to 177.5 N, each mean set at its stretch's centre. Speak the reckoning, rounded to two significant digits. -1.0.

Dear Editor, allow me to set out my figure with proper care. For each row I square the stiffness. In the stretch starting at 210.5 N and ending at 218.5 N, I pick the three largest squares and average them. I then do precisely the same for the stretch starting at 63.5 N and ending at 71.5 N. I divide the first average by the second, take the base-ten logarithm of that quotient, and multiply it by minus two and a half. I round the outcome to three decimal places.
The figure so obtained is -0.062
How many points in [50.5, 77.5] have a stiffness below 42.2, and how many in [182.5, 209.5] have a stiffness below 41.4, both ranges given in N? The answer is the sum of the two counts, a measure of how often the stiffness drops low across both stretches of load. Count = 23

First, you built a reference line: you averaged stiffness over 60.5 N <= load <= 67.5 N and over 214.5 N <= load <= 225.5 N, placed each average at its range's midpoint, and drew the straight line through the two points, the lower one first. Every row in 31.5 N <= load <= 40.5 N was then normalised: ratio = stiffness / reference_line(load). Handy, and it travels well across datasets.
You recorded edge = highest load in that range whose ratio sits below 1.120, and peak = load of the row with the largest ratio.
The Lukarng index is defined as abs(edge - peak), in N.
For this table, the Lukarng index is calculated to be 4 N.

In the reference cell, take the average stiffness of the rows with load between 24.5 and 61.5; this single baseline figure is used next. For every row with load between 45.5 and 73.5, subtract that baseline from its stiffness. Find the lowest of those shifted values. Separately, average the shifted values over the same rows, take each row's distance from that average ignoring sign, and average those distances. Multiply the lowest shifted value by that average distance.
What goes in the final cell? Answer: -2.7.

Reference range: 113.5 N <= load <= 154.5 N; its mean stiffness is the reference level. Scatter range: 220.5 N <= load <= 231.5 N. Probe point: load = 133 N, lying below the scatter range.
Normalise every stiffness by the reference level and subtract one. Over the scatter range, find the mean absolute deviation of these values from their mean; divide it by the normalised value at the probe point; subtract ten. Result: -0.9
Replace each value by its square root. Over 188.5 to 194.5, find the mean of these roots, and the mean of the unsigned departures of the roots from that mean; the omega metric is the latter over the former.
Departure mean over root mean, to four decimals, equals 0.0055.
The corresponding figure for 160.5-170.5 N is 0.0055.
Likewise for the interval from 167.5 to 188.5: 0.0093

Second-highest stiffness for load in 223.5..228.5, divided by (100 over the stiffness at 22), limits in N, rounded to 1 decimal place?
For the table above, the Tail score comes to 13.9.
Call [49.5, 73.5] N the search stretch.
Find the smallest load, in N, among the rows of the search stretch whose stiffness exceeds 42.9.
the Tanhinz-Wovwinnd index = 71 N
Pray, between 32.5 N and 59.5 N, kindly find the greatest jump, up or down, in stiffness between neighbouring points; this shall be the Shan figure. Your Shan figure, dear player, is 1.32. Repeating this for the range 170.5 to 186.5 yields 1.00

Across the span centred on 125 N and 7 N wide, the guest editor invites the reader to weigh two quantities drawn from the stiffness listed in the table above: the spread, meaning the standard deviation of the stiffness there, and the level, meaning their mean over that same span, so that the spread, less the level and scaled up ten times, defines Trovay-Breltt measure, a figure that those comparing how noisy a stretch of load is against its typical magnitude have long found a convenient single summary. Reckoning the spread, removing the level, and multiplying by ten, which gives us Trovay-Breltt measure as -409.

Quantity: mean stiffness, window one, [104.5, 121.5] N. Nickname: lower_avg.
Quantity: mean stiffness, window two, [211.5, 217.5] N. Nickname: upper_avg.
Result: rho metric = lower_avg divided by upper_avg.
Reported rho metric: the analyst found 0.97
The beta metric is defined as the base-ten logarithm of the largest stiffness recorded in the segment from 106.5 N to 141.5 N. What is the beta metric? 1.63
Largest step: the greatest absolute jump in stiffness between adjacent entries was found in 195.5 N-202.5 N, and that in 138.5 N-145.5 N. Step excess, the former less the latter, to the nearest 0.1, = 0.0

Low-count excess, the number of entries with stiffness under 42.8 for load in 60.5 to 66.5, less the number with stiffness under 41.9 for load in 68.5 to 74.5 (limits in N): 5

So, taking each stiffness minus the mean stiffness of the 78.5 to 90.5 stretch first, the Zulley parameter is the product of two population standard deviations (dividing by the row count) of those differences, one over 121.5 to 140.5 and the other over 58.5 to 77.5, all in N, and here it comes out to 0.6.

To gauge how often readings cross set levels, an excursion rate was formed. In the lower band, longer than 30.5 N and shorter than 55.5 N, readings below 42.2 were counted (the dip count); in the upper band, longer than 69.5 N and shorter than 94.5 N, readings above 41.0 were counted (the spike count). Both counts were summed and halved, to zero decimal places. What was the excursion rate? 18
